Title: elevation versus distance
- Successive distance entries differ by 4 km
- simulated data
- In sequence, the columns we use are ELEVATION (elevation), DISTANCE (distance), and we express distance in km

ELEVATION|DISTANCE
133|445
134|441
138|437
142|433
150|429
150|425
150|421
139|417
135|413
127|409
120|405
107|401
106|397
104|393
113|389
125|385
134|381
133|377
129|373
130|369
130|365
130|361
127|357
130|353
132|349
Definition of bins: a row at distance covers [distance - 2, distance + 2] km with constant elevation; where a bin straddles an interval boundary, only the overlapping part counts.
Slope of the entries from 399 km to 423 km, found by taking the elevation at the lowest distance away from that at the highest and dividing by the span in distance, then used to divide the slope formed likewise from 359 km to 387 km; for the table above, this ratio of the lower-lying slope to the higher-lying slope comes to -0.1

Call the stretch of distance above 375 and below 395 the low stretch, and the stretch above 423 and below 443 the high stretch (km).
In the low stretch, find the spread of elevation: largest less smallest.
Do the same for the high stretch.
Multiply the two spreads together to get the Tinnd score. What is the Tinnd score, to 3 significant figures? 480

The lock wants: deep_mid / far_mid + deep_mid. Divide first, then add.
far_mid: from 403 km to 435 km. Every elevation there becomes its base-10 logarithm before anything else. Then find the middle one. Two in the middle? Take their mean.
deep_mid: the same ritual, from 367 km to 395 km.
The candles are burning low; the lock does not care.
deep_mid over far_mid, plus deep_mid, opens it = 3.09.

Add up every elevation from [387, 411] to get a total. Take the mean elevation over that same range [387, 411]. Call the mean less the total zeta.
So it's -564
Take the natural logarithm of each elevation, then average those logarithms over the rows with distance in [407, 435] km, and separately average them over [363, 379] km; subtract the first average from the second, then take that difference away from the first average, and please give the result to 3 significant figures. 5.03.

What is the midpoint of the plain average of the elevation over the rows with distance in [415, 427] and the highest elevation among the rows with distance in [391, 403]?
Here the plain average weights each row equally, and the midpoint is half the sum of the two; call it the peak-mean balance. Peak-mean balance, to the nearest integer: 127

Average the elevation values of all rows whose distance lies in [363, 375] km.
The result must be 130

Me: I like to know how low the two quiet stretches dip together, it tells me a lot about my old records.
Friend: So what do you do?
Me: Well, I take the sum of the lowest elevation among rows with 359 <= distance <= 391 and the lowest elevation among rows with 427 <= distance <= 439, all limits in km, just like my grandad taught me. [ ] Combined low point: 251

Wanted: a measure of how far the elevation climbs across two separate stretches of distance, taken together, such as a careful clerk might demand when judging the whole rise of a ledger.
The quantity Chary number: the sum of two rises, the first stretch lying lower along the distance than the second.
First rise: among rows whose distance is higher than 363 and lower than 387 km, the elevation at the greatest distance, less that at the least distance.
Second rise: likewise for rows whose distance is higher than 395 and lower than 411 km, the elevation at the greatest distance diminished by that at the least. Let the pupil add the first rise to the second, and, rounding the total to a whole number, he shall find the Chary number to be 16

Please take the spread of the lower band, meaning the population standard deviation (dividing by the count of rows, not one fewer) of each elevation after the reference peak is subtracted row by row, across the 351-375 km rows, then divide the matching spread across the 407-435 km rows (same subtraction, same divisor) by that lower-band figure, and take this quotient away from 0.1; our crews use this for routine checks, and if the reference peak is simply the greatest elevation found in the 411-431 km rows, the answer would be -7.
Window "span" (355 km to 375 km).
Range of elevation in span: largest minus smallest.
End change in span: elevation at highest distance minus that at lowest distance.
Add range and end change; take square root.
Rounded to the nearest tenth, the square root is 2.2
